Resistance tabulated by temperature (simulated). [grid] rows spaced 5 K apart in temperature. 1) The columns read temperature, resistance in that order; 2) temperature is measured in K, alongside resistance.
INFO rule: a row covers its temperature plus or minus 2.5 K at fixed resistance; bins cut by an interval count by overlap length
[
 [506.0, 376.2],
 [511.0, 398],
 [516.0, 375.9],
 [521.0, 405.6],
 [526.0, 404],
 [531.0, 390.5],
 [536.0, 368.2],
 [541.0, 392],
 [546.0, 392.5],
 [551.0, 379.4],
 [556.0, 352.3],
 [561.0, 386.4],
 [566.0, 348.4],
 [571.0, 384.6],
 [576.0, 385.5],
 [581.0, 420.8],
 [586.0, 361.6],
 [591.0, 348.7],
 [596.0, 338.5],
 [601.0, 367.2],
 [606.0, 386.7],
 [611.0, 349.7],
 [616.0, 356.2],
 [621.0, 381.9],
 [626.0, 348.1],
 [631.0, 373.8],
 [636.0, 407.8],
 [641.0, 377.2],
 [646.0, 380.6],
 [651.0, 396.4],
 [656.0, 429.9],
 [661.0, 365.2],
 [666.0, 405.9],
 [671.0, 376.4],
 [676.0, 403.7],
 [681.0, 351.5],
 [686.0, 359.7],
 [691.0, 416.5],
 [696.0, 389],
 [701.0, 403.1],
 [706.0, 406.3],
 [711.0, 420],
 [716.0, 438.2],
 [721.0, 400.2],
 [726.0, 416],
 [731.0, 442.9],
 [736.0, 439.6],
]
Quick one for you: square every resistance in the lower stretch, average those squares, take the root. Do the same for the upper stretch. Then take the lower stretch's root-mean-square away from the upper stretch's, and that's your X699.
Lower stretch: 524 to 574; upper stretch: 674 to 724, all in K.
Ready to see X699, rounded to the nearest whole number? 19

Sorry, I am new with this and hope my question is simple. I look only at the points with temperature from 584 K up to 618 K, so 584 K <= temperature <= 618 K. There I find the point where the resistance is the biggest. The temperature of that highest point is 606.0 K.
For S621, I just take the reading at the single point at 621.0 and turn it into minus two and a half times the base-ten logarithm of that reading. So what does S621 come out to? -6.45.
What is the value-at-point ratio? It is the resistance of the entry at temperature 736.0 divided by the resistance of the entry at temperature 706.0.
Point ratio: 1.08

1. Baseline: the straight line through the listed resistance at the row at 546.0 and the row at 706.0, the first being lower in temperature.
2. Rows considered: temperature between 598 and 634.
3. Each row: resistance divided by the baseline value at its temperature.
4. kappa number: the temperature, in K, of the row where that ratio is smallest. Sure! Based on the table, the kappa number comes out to 626.0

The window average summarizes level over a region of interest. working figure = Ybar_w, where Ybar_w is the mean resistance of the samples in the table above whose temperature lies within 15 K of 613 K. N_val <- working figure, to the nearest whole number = 365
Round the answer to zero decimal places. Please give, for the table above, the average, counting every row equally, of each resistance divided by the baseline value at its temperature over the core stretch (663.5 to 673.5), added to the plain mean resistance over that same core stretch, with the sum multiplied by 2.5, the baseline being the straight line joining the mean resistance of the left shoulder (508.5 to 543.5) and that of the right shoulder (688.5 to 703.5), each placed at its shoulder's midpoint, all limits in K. 980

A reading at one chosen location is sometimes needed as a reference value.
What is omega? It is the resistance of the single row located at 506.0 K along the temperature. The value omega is 376.2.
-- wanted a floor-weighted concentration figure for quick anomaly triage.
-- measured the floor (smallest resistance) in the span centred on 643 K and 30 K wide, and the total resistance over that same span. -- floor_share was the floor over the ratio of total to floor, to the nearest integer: 59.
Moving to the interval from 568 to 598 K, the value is 51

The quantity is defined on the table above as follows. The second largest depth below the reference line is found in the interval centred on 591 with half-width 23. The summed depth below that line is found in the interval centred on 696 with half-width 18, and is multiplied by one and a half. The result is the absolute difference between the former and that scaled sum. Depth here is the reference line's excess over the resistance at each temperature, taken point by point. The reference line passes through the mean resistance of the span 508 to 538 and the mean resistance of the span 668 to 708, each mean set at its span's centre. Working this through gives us 84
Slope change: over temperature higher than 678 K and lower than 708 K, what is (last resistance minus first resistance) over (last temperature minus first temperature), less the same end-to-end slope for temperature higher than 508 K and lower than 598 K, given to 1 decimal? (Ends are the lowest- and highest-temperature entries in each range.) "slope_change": 2.9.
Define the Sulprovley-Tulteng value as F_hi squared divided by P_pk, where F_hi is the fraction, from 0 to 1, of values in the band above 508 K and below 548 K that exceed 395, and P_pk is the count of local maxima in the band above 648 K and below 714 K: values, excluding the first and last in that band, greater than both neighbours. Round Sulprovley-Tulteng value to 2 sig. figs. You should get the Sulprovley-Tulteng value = 0.035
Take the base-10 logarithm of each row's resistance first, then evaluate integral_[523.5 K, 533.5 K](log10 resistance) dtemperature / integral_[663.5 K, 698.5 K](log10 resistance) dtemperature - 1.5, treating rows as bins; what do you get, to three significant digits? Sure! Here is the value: -1.21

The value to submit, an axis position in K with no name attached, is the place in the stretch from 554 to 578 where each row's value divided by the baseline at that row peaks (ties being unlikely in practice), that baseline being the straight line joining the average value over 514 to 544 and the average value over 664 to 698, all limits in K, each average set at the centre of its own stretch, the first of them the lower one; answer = 561.0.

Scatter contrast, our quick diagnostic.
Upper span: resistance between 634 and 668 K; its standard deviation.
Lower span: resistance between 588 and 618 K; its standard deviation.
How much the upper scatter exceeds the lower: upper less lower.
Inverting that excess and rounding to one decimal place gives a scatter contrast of 0.2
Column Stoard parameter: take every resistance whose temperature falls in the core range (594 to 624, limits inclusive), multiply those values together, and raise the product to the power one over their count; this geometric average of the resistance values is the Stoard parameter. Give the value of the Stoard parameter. 363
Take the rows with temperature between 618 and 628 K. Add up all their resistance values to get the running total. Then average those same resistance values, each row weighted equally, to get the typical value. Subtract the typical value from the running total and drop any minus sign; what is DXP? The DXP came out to 365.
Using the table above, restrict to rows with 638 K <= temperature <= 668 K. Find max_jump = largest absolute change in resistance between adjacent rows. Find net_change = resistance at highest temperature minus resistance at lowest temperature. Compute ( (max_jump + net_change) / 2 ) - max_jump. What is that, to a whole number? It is -18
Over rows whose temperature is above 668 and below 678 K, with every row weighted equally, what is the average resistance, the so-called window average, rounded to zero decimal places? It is 390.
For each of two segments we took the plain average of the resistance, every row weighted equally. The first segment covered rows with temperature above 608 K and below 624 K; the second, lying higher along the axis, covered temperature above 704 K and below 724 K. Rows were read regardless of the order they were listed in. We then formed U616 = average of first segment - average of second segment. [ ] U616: -54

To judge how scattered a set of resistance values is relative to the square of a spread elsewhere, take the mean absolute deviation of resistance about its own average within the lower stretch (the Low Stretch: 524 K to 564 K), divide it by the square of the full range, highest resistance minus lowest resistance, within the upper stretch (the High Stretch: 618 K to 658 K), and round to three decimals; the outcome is 0.002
